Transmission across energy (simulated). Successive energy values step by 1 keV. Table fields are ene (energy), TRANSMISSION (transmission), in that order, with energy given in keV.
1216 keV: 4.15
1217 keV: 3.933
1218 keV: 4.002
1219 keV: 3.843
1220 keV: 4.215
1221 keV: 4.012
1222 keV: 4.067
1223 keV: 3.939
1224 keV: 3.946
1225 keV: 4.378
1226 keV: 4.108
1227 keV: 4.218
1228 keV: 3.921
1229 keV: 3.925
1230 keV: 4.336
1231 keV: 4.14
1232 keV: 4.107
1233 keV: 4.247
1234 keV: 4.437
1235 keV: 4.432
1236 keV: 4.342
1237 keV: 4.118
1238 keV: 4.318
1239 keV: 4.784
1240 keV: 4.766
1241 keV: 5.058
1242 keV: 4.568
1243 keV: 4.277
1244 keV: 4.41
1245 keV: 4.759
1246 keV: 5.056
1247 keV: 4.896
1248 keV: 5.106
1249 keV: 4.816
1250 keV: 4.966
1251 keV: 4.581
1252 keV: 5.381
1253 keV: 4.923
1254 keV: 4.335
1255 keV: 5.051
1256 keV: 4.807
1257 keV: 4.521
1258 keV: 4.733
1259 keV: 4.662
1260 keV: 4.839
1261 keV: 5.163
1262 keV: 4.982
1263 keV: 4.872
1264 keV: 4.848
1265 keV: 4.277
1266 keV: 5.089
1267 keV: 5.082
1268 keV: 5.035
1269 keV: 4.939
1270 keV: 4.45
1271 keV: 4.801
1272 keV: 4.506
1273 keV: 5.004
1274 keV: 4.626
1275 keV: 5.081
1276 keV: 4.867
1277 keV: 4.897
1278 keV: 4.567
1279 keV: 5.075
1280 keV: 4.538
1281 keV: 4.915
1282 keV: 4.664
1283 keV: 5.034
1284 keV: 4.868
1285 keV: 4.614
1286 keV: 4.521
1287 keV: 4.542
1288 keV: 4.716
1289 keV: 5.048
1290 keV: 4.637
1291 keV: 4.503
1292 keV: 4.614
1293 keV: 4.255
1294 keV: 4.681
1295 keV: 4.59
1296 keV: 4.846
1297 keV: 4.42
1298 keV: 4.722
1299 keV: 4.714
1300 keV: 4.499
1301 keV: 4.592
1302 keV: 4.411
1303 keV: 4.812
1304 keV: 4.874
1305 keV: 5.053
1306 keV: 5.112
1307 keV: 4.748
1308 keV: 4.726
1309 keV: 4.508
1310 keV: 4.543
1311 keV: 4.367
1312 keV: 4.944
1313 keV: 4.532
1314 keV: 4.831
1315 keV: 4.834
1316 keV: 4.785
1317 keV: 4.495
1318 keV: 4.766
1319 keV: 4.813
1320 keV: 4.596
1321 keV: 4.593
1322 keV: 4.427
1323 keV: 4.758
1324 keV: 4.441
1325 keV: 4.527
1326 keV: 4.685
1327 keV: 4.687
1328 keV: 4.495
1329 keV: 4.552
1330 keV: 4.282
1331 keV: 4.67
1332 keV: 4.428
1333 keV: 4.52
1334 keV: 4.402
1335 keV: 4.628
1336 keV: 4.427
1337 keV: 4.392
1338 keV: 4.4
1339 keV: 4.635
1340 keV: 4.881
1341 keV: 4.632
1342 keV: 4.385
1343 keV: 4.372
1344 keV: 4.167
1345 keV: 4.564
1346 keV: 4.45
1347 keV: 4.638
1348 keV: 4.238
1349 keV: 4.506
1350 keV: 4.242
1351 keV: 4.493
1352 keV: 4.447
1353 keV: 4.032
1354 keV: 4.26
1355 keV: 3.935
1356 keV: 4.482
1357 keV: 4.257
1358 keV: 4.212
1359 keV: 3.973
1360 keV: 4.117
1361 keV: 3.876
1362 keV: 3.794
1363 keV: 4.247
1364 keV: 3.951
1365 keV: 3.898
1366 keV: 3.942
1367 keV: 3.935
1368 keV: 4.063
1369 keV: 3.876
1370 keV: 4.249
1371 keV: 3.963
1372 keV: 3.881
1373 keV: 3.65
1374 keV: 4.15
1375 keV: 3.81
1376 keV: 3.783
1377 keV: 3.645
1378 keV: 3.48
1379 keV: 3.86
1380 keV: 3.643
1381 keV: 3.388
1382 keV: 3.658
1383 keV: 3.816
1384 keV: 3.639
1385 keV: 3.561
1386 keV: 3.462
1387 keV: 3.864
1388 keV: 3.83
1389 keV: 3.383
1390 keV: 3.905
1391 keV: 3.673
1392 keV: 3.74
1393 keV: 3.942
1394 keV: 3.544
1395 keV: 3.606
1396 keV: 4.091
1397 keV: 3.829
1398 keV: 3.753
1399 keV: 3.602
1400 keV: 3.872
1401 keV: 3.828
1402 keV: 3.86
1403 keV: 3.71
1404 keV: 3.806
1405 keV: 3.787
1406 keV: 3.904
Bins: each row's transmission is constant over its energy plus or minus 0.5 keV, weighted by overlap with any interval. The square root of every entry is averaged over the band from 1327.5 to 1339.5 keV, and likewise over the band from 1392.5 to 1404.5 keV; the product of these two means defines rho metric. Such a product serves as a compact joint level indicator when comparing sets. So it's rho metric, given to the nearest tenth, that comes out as 4.1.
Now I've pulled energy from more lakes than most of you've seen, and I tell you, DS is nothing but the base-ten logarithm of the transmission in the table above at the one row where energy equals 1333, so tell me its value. 0.655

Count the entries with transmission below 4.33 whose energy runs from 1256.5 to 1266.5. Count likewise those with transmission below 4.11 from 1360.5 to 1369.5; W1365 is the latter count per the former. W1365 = 8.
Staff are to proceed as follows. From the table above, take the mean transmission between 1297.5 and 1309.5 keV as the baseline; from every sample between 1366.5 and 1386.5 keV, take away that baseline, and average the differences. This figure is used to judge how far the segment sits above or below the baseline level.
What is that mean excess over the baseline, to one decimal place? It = -1.0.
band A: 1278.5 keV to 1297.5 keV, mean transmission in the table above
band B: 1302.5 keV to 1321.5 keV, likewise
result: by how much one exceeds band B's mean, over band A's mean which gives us -0.80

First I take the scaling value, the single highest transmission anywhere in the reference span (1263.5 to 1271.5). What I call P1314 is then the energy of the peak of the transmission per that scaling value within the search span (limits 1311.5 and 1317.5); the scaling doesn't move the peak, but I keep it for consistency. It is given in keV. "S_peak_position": 1312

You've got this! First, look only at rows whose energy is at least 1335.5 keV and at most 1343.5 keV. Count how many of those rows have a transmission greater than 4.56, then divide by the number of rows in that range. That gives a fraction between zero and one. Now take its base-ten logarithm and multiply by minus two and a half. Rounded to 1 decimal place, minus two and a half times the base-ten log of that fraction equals 1.1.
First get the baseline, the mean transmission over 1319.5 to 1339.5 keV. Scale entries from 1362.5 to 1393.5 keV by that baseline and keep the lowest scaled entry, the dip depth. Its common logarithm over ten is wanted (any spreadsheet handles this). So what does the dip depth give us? -0.013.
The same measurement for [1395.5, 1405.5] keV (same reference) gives -0.010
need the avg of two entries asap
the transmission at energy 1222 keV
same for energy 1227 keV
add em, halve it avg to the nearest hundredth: 4.14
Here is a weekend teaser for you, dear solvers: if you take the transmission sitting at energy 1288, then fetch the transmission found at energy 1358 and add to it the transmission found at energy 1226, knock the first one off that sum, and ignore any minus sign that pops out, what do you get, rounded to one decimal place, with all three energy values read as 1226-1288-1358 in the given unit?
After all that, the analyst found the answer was 3.6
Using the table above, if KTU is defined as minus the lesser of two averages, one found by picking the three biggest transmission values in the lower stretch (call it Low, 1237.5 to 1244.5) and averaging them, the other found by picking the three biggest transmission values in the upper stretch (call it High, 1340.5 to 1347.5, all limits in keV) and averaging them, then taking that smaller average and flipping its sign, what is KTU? -4.6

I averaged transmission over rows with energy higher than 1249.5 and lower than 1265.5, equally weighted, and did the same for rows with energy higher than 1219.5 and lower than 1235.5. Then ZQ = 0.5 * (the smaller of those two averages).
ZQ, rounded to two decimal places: 2.08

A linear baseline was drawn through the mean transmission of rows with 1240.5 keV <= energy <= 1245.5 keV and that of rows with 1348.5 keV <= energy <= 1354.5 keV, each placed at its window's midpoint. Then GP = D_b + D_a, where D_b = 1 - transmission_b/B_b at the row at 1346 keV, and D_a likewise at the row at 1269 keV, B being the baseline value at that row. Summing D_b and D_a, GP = -0.11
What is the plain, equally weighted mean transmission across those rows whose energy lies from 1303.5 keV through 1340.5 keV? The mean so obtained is 4.63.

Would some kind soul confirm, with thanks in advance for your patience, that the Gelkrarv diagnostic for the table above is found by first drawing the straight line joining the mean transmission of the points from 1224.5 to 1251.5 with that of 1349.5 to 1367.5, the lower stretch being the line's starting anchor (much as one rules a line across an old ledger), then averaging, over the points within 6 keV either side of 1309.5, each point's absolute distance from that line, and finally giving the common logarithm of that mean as -0.31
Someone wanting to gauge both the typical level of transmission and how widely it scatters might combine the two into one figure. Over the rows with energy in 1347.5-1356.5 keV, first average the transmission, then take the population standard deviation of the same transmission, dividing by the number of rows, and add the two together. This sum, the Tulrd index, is 4.5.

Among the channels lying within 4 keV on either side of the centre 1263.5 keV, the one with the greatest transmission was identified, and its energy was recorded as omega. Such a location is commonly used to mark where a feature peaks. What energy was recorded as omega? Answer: 1261 keV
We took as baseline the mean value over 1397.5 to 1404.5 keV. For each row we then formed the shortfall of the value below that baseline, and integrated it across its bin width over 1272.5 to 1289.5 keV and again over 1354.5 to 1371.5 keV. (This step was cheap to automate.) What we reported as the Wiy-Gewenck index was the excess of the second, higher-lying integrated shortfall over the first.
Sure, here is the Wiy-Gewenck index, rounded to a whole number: 13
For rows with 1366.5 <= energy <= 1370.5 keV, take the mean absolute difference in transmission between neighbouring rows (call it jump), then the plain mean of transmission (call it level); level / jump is 18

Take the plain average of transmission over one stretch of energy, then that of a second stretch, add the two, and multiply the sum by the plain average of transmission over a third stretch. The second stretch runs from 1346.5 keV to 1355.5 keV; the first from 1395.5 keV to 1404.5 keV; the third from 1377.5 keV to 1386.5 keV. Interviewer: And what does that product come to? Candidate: 29.4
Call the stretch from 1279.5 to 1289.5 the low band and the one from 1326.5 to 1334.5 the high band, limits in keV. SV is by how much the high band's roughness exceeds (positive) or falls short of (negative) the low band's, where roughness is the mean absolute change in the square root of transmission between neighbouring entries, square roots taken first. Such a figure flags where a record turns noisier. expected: -0.006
